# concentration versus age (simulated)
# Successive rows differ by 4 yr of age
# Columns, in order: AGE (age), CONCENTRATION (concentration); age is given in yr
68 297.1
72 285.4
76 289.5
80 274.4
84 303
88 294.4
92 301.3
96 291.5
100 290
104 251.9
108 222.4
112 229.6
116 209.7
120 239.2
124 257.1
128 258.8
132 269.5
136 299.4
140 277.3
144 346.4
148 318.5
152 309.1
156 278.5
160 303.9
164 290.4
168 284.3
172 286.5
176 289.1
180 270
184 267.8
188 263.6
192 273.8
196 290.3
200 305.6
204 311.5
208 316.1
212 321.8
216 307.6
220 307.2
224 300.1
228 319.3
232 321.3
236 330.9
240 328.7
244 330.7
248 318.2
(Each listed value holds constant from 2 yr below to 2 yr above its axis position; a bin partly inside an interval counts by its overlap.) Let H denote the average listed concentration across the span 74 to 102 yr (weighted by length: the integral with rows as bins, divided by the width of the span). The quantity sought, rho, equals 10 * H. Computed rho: 2920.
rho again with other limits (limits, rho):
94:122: 2478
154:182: 2861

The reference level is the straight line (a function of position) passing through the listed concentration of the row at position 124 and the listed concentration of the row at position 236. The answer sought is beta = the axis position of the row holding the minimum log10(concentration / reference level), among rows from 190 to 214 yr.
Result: 192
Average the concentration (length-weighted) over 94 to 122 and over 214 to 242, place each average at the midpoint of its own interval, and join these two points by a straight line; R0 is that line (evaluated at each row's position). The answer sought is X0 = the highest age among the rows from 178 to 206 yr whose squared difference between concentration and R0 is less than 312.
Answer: 204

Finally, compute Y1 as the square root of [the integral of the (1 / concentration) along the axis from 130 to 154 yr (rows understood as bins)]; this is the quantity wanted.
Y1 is 0.282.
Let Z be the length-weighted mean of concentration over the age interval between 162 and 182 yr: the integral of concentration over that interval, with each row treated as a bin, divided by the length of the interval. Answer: 284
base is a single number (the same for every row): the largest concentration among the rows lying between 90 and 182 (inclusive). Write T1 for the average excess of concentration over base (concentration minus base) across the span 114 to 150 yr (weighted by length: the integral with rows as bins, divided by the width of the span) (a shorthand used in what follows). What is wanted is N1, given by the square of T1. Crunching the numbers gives 5084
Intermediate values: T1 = -71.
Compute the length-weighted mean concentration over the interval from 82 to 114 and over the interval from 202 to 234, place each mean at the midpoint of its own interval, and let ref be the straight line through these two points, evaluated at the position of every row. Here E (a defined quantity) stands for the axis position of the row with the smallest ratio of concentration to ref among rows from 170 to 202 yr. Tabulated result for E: 188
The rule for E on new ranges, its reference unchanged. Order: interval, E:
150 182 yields 180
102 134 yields 116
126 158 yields 128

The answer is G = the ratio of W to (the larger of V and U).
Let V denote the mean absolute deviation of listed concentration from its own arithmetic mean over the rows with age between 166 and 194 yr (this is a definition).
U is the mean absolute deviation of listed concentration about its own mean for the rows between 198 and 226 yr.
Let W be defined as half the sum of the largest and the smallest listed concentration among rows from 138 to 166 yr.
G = 36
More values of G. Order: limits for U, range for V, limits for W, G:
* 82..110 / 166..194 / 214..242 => 13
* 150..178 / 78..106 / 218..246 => 24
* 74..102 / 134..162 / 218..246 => 18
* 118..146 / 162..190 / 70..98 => 11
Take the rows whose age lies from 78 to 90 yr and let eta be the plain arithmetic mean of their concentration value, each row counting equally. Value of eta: 291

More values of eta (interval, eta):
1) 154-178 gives 289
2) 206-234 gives 313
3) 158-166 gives 297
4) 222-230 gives 310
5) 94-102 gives 291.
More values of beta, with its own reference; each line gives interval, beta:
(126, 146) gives 128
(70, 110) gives 108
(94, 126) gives 116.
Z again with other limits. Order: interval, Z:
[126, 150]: 295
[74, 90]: 290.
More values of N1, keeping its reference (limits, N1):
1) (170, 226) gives 2783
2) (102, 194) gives 5275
